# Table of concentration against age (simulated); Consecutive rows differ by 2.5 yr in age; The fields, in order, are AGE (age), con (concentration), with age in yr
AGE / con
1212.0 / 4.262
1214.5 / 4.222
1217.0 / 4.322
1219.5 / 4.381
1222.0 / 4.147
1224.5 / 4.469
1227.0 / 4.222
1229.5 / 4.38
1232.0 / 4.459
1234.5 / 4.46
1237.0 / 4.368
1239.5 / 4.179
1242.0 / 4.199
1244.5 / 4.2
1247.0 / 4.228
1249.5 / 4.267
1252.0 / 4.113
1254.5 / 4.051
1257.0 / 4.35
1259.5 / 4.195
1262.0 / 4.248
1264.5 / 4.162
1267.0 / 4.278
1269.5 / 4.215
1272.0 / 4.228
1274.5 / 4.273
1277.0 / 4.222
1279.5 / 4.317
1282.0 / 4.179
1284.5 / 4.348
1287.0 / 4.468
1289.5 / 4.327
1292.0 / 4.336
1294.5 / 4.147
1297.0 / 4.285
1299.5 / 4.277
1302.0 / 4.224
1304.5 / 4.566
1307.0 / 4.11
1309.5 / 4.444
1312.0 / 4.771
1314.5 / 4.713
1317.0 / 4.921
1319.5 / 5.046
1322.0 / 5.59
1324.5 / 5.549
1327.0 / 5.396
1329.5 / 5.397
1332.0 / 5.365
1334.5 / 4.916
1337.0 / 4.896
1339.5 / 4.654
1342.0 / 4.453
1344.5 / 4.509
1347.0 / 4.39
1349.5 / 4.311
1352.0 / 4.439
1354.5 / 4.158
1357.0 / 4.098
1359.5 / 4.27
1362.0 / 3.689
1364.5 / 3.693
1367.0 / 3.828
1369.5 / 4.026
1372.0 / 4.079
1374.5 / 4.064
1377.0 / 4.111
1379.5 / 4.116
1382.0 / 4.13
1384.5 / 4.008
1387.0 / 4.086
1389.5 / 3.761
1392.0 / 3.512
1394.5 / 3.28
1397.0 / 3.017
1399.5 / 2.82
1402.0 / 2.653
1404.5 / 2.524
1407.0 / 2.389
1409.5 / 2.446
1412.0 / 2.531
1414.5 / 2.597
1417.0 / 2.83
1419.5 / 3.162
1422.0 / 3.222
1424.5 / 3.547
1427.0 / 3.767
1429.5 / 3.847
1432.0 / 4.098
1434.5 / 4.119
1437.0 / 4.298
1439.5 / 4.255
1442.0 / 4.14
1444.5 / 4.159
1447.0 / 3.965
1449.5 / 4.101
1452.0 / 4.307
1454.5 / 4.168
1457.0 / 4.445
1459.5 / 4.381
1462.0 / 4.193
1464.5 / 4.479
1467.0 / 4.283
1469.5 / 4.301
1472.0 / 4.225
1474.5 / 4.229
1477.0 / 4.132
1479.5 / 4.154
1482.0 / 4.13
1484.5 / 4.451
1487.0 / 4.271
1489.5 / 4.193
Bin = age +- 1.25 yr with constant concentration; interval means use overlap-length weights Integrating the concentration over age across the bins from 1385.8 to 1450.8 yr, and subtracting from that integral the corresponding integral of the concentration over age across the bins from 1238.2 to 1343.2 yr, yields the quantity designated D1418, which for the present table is -250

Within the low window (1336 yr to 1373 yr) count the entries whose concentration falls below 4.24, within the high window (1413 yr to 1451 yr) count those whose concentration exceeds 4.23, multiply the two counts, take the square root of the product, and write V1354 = 3.7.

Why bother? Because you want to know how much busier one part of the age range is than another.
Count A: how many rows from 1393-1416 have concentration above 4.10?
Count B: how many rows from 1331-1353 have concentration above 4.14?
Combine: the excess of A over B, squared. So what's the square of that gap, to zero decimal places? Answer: 81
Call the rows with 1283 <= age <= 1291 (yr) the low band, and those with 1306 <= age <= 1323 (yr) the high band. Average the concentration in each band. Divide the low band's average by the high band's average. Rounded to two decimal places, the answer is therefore 0.91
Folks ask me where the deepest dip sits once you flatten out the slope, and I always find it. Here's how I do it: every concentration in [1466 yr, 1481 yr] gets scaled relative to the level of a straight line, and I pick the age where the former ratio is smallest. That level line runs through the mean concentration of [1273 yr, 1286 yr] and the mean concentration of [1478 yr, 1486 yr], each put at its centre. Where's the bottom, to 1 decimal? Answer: 1477.0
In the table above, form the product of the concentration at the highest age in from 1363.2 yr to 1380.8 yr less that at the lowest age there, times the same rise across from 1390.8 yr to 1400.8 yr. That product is -0.29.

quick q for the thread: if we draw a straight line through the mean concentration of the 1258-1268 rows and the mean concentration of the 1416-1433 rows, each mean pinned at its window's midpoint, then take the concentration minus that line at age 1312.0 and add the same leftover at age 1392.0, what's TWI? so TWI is 0.64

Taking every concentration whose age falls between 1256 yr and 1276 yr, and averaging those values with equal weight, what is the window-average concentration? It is 4.24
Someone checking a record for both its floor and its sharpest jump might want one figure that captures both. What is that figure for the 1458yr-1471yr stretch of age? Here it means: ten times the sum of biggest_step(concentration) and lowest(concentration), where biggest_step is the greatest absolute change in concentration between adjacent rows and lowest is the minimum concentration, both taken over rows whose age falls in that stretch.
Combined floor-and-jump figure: 45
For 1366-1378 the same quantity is 40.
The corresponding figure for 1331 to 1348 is 48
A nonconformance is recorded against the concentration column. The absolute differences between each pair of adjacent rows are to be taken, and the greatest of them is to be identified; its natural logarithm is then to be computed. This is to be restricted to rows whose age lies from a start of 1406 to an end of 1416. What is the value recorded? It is -2.5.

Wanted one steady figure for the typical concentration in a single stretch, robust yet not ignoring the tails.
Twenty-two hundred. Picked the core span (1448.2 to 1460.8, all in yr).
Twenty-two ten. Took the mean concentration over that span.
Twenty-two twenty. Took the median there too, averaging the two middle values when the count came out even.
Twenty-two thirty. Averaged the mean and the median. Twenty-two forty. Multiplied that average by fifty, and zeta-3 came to 215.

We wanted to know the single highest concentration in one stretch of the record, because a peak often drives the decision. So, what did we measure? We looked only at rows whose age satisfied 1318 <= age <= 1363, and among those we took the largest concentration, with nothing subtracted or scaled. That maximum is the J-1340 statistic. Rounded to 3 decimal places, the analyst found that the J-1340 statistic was 5.590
